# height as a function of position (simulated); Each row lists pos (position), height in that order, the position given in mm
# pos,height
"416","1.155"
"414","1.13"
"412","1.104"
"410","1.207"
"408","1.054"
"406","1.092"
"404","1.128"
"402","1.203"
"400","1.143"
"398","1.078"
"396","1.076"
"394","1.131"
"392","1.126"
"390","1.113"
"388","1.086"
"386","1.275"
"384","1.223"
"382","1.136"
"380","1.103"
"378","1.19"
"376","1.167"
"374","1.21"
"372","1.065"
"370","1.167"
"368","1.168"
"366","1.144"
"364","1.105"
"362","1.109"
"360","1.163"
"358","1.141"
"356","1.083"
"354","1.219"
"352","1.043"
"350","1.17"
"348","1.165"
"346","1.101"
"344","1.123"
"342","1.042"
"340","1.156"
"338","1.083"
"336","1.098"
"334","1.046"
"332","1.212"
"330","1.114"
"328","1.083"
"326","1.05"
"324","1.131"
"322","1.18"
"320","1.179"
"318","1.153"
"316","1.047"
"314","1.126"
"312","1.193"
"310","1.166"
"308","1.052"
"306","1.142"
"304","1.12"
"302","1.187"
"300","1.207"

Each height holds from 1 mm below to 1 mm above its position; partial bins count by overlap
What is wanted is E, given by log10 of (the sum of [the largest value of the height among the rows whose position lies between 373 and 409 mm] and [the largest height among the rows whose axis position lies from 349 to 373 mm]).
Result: 0.397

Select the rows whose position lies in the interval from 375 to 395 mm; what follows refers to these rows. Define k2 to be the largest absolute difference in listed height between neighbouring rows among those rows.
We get 0.19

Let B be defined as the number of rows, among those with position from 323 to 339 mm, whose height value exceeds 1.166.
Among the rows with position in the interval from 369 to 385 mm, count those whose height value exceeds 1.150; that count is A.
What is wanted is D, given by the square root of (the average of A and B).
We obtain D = 1.73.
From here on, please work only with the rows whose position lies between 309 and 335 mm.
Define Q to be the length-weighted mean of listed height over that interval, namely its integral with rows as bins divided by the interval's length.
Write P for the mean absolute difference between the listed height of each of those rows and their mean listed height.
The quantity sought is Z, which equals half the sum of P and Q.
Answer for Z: 0.588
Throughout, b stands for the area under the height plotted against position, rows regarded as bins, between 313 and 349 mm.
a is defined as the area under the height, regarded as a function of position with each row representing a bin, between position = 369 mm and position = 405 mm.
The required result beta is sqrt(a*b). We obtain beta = 40.7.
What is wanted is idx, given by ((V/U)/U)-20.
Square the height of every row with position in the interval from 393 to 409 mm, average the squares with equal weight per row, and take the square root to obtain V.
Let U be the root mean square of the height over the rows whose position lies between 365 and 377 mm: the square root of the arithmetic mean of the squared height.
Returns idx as -19.2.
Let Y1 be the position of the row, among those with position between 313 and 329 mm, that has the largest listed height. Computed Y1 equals 322 mm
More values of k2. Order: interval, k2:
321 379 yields 0.18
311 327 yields 0.11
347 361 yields 0.18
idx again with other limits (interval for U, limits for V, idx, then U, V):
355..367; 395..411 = -19.1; 1.12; 1.12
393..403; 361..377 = -19.1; 1.13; 1.14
